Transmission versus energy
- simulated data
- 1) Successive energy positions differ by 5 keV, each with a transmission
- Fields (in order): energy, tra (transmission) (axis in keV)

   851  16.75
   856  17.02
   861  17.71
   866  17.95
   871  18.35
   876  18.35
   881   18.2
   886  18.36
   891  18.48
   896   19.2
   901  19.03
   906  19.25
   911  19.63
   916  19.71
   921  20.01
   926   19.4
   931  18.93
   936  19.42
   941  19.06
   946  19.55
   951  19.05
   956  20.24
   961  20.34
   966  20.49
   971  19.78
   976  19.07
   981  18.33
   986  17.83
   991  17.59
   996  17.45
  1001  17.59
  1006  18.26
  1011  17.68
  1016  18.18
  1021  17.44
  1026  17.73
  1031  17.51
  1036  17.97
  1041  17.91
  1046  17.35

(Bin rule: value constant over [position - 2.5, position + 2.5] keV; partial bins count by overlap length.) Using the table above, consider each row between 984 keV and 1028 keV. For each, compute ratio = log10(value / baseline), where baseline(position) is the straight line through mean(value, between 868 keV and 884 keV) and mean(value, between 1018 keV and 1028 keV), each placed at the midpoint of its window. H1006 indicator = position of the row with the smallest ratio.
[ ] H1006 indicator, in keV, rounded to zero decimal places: 996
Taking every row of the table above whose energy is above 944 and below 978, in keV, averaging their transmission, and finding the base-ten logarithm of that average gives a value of 1.30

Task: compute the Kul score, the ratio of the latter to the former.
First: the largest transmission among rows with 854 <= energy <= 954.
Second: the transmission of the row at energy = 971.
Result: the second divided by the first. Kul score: 0.989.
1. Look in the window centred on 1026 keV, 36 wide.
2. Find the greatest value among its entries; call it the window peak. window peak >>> 18.18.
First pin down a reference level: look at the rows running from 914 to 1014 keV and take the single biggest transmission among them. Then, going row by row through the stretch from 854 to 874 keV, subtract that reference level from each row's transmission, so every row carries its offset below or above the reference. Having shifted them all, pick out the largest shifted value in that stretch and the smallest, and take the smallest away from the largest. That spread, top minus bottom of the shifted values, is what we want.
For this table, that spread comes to 1.3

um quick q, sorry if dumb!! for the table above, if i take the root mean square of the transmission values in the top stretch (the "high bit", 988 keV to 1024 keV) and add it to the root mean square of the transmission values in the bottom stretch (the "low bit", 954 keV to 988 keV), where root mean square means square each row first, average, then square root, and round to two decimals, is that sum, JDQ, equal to 37.21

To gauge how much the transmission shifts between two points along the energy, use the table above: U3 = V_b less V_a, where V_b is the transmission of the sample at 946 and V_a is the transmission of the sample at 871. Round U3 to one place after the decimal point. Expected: 1.2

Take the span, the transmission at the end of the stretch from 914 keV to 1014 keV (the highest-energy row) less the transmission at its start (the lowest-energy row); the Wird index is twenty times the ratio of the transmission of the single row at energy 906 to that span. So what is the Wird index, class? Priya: -190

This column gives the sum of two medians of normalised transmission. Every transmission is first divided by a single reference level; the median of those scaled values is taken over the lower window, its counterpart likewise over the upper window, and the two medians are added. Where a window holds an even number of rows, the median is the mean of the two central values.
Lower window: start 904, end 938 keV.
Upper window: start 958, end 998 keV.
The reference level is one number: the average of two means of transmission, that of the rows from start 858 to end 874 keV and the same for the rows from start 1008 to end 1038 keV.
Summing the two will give 2.13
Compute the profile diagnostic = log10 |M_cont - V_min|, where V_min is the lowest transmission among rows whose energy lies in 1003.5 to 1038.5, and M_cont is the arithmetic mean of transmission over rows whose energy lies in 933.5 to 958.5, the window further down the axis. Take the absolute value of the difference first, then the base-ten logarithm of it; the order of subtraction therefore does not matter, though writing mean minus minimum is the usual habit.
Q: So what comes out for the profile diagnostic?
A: 0.3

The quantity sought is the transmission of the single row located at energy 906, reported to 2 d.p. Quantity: 19.25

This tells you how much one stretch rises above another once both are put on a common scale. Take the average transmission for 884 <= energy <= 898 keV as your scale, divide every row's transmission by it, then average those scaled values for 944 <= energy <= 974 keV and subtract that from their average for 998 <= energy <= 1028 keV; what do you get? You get -0.11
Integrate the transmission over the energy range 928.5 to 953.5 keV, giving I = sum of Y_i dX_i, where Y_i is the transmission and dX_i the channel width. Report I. 480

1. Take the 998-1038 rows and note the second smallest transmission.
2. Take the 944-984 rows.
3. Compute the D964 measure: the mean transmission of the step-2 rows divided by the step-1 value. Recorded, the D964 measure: 1.12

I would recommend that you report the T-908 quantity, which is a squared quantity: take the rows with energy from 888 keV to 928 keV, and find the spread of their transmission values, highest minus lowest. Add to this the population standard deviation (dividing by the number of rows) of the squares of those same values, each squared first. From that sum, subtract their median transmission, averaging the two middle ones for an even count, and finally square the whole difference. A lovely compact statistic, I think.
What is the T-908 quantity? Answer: 1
